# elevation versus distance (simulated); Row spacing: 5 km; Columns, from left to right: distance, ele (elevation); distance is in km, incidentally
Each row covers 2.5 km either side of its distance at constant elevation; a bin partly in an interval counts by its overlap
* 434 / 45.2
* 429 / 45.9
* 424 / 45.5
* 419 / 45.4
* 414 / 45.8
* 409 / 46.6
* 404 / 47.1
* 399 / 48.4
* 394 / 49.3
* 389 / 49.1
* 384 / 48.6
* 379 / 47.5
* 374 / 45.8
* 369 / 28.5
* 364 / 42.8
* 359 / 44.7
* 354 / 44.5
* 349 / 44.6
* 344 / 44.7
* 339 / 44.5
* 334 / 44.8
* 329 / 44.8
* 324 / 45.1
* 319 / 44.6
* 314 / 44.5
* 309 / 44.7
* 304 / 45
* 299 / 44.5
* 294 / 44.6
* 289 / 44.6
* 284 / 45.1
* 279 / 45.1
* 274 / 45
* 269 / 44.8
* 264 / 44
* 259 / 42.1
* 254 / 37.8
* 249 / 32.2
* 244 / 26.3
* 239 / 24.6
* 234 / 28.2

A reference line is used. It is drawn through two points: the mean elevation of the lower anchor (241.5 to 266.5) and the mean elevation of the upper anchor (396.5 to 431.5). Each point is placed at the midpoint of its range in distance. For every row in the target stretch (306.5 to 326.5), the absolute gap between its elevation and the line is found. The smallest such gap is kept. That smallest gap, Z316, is 4.1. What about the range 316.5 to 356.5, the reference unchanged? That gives 1.8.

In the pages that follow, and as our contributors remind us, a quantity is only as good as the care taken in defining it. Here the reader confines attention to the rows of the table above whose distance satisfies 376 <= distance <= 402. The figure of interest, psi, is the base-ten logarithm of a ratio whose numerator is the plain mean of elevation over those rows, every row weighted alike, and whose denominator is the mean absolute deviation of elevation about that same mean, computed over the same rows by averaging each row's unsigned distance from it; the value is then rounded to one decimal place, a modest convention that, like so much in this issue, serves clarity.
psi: 2.0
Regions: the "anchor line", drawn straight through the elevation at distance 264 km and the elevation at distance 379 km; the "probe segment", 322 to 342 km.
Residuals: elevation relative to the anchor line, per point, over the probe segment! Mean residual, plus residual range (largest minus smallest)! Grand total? -0.2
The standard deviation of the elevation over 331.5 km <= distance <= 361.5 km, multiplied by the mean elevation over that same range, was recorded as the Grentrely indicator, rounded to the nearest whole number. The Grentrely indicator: 5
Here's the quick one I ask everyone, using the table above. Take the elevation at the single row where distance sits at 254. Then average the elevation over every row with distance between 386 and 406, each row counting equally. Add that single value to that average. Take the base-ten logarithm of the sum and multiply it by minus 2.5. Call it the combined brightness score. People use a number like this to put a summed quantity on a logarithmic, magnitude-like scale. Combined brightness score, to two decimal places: -4.84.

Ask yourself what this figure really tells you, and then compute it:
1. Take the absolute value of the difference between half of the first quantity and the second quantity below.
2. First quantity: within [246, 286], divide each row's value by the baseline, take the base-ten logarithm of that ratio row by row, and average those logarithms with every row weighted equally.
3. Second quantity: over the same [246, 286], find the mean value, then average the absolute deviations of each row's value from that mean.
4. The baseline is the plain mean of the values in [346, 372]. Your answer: 3.5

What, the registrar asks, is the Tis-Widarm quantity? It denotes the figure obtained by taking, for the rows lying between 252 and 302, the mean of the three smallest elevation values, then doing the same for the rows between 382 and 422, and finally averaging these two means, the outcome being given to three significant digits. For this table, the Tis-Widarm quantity 43.6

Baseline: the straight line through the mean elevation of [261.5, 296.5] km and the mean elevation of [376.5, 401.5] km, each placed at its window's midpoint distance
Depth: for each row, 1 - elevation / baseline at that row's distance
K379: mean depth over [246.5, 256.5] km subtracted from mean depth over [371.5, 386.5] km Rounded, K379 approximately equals -0.181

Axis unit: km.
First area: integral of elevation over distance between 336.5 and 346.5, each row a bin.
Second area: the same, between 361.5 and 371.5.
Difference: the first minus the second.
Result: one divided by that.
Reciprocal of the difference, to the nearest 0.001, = 0.011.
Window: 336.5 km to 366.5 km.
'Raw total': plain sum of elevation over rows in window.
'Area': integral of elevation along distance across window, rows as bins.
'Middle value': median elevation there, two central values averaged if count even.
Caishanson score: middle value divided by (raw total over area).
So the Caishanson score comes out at 223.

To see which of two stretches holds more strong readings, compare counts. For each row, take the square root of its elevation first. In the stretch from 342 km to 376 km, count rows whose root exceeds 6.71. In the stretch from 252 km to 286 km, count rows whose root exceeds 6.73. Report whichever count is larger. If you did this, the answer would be 1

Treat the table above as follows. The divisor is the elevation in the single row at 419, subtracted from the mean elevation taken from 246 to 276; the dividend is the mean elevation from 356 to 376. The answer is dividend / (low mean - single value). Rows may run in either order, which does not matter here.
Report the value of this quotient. -9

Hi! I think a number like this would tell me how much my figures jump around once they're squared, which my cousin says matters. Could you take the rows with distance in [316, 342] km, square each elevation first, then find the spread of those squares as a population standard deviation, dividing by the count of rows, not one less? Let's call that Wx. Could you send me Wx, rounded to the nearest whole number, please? 18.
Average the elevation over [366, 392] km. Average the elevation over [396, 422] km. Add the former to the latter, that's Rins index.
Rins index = 91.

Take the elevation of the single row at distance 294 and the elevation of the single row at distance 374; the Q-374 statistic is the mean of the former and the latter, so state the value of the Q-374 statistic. 45.20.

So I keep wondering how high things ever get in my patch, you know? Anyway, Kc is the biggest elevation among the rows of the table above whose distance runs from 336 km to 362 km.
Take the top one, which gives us 44.7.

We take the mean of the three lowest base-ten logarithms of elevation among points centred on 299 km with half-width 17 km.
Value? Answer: 1.65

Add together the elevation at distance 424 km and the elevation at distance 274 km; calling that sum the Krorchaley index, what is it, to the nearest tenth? 90.5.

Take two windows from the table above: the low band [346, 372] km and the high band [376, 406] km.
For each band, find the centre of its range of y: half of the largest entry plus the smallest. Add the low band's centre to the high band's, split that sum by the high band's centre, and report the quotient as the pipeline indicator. 1.76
